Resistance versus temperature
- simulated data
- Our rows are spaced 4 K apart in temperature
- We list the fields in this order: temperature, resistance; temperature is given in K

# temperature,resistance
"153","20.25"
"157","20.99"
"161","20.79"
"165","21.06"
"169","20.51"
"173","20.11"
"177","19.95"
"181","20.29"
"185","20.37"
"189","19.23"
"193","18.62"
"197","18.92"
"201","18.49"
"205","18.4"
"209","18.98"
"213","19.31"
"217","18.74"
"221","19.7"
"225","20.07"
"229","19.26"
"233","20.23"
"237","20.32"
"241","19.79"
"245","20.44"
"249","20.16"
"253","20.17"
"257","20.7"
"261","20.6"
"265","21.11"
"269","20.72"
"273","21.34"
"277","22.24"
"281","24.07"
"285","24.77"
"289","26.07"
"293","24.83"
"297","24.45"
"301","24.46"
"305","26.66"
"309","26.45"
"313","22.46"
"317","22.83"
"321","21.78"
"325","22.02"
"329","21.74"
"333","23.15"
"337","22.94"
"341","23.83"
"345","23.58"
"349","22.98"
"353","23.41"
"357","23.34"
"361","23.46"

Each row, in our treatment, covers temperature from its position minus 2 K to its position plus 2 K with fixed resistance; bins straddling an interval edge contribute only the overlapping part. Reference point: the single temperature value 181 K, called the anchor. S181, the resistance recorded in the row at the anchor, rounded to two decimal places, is 20.29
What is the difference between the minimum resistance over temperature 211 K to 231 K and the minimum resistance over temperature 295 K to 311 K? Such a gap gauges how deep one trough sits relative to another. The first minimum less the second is -5.7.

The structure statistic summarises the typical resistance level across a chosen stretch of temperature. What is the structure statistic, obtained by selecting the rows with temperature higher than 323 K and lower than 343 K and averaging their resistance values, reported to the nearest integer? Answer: 23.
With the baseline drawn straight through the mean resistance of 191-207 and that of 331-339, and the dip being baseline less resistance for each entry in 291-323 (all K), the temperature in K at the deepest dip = 321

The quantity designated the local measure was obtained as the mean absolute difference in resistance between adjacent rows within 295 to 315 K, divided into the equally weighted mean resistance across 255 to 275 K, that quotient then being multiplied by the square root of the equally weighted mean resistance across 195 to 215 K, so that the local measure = 57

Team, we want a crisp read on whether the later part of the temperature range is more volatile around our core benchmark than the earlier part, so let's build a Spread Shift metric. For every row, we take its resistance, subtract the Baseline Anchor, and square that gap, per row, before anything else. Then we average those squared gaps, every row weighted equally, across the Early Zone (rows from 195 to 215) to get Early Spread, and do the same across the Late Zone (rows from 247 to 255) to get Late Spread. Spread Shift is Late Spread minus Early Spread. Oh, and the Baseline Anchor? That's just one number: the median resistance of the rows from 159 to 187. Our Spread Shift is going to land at -2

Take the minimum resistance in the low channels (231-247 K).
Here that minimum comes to 19.79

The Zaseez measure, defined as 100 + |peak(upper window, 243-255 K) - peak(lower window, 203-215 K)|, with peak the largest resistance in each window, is 101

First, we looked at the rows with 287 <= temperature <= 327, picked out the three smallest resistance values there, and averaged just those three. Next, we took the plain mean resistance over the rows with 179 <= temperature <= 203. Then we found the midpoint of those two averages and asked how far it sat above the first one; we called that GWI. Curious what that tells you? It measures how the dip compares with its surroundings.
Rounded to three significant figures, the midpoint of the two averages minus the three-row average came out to -1.38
